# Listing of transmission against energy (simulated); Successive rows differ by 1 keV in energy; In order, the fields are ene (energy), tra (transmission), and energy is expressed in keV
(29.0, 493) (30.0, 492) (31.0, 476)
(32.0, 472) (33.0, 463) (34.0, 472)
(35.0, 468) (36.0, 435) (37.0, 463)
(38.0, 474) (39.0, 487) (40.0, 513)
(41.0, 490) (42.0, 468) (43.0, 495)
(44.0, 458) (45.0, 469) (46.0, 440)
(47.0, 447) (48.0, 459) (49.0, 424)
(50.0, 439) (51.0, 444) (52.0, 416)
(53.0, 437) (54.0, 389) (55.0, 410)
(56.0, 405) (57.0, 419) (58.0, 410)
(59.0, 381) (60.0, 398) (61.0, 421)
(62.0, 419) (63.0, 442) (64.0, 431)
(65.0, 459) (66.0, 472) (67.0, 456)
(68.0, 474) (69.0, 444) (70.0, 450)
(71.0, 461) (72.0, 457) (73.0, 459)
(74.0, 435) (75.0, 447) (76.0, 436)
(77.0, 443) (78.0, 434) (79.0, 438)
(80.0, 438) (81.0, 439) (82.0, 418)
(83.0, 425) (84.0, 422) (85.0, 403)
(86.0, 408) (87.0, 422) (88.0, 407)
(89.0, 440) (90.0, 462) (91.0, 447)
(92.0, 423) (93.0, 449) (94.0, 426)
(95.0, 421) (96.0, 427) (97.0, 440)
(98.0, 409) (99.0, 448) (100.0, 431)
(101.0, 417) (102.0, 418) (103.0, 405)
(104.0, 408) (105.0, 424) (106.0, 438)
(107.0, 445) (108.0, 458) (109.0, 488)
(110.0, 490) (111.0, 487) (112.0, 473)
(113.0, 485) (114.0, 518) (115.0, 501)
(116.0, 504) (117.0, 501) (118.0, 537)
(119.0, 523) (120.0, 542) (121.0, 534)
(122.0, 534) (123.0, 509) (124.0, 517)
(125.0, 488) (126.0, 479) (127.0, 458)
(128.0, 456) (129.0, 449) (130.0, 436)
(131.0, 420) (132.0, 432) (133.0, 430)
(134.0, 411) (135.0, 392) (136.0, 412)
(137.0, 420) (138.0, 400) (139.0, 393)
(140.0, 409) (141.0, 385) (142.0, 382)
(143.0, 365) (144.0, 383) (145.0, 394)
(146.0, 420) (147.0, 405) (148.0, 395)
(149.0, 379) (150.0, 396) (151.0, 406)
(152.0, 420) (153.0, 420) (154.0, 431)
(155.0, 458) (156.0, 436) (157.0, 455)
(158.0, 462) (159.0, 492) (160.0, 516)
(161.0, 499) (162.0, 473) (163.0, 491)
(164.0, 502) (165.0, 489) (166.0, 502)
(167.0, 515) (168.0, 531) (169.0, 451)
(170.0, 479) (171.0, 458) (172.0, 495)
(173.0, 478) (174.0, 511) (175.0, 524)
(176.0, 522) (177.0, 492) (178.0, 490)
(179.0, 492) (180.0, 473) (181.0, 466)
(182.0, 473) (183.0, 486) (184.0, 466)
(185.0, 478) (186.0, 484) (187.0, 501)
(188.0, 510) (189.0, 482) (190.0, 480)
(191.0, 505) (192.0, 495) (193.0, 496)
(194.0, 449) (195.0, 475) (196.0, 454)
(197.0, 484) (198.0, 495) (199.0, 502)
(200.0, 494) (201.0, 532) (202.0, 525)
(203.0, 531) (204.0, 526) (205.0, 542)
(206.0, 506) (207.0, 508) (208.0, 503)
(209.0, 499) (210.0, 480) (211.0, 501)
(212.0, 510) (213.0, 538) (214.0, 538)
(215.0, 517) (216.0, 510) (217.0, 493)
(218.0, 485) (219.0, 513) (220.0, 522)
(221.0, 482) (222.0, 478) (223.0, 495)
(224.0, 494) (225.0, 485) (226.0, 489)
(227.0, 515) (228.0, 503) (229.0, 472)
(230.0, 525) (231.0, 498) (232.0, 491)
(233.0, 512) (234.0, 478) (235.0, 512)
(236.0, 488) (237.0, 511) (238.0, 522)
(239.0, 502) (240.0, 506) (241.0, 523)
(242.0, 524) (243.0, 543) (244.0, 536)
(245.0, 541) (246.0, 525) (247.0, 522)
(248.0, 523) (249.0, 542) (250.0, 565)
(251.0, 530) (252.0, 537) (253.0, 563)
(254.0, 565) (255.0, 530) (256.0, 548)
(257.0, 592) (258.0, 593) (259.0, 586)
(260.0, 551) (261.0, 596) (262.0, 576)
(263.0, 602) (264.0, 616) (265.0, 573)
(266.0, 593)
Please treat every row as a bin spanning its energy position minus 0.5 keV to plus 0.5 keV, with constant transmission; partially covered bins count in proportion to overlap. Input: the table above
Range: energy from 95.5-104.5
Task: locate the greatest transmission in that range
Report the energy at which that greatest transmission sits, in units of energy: 99.0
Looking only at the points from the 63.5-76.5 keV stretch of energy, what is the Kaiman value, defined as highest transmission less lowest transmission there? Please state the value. 43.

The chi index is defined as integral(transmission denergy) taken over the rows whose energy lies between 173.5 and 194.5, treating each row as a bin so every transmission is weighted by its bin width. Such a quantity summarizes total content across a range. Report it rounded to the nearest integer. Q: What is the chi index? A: 10275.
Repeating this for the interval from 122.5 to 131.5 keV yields 4212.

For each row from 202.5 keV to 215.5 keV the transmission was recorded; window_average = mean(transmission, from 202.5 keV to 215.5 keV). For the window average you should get 515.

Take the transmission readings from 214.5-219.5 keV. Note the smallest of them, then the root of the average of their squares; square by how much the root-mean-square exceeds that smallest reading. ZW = 352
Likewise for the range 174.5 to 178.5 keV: 298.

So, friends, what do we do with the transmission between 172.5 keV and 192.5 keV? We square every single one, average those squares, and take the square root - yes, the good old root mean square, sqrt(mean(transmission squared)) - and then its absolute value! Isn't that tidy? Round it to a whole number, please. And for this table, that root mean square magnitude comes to 491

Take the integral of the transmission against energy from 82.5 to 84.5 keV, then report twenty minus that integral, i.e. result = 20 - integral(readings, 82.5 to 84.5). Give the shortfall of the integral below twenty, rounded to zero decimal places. -827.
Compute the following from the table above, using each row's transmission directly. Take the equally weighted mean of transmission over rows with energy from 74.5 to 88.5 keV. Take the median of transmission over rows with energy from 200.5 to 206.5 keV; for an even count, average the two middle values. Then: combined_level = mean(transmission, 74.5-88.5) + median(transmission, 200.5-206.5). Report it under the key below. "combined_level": 956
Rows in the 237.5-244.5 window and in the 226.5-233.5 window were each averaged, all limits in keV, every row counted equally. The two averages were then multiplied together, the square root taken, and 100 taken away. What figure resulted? 412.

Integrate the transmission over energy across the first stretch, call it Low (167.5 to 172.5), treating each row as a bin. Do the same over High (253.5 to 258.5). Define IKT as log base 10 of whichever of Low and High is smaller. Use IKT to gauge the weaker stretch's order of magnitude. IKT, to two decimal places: 3.38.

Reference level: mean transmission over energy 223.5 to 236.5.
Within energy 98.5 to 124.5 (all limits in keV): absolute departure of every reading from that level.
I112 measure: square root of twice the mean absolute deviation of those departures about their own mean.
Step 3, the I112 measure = 6.9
